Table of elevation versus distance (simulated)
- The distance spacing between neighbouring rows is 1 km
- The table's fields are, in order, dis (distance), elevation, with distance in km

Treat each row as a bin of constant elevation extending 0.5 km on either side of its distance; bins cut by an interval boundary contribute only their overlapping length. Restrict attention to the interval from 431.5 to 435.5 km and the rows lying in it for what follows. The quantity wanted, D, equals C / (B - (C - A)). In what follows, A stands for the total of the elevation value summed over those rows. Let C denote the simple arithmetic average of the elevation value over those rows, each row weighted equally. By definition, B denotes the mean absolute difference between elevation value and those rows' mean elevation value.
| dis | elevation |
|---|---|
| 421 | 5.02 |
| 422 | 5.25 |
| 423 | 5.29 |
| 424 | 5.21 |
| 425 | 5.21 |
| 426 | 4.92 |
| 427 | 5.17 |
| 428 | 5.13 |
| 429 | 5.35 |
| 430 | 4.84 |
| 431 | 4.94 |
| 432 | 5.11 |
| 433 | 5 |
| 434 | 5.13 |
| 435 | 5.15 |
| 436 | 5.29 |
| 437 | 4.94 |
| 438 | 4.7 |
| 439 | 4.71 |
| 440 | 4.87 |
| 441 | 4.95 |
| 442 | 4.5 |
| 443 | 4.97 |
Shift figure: 0.332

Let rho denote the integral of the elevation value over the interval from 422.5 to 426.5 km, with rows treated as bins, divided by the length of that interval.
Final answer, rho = 5.16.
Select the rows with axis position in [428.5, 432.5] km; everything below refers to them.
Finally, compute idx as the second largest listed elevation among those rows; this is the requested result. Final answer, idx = 5.11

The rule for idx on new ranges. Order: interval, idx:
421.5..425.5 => 5.25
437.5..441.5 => 4.87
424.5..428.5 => 5.17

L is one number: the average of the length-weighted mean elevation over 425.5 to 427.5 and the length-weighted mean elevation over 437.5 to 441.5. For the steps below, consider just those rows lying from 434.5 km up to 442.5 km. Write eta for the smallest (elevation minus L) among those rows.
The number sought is -0.43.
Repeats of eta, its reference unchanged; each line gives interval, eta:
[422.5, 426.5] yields -0.01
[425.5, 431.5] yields -0.09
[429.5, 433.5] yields -0.09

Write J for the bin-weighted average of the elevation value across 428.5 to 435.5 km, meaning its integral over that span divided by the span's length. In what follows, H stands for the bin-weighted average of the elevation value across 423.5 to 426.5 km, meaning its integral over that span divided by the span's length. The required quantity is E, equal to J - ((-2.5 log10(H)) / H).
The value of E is 5.42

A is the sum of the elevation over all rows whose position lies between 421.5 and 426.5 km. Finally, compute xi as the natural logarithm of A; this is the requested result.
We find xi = 3.25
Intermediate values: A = 25.9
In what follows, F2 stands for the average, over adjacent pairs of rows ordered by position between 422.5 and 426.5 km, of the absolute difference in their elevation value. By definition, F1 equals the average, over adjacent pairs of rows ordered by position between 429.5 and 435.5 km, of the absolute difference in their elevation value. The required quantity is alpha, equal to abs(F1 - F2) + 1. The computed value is 1.017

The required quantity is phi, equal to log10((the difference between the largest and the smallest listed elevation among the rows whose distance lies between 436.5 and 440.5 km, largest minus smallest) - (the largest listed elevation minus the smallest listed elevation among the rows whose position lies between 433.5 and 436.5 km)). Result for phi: -1.1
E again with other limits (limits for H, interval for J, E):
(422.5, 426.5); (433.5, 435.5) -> 5.49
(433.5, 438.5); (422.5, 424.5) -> 5.60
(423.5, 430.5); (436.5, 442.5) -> 5.12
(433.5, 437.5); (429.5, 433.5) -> 5.32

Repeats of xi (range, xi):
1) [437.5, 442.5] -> 3.17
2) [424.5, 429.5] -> 3.25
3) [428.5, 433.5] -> 3.23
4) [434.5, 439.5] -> 3.21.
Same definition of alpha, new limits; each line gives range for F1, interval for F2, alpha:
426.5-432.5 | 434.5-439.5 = 1.023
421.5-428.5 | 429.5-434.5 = 1.011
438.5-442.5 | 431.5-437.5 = 1.080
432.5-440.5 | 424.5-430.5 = 1.112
